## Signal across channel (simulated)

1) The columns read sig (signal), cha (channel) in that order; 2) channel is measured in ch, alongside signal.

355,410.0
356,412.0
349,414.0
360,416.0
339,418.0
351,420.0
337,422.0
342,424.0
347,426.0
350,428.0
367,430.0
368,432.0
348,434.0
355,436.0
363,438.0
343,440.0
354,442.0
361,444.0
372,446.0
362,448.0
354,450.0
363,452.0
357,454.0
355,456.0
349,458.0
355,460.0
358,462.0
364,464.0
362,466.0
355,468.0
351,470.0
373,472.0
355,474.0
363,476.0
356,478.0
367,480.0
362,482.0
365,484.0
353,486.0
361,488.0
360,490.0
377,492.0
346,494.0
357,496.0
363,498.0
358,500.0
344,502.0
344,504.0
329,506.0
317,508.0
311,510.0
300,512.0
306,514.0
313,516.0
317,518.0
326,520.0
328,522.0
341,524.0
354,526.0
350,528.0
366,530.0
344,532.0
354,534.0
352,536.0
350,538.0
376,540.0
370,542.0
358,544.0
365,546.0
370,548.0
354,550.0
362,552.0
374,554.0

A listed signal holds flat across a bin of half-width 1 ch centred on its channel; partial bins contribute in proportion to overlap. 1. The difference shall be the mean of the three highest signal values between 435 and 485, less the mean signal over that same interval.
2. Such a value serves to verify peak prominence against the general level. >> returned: 12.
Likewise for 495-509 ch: 15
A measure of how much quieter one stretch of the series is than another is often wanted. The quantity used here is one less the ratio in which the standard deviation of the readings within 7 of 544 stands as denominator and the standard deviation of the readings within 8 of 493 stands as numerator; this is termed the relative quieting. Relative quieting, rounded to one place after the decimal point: 0.1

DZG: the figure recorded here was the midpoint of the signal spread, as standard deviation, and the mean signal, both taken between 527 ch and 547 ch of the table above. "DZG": 184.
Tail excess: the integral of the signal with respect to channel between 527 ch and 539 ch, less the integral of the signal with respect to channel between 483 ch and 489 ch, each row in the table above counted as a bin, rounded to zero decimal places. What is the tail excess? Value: 2074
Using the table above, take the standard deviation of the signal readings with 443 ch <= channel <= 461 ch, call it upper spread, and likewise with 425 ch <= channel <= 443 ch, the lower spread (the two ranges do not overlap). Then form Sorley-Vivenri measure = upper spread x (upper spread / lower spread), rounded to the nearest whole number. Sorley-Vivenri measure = 5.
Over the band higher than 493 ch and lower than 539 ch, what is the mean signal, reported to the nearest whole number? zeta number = 338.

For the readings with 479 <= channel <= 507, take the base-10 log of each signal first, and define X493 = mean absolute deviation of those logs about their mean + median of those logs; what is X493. 2.57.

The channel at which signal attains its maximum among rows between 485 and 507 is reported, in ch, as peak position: 492.0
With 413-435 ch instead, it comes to 432.0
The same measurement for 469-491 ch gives 472.0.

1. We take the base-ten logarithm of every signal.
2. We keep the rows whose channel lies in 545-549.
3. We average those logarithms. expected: 2.57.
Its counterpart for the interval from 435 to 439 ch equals 2.56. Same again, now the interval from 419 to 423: 2.54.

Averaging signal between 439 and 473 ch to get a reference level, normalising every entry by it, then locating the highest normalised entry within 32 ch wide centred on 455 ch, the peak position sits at 446.0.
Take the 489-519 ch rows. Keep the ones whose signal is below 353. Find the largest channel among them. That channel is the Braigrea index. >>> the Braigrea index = 518.0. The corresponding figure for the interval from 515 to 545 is 538.0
